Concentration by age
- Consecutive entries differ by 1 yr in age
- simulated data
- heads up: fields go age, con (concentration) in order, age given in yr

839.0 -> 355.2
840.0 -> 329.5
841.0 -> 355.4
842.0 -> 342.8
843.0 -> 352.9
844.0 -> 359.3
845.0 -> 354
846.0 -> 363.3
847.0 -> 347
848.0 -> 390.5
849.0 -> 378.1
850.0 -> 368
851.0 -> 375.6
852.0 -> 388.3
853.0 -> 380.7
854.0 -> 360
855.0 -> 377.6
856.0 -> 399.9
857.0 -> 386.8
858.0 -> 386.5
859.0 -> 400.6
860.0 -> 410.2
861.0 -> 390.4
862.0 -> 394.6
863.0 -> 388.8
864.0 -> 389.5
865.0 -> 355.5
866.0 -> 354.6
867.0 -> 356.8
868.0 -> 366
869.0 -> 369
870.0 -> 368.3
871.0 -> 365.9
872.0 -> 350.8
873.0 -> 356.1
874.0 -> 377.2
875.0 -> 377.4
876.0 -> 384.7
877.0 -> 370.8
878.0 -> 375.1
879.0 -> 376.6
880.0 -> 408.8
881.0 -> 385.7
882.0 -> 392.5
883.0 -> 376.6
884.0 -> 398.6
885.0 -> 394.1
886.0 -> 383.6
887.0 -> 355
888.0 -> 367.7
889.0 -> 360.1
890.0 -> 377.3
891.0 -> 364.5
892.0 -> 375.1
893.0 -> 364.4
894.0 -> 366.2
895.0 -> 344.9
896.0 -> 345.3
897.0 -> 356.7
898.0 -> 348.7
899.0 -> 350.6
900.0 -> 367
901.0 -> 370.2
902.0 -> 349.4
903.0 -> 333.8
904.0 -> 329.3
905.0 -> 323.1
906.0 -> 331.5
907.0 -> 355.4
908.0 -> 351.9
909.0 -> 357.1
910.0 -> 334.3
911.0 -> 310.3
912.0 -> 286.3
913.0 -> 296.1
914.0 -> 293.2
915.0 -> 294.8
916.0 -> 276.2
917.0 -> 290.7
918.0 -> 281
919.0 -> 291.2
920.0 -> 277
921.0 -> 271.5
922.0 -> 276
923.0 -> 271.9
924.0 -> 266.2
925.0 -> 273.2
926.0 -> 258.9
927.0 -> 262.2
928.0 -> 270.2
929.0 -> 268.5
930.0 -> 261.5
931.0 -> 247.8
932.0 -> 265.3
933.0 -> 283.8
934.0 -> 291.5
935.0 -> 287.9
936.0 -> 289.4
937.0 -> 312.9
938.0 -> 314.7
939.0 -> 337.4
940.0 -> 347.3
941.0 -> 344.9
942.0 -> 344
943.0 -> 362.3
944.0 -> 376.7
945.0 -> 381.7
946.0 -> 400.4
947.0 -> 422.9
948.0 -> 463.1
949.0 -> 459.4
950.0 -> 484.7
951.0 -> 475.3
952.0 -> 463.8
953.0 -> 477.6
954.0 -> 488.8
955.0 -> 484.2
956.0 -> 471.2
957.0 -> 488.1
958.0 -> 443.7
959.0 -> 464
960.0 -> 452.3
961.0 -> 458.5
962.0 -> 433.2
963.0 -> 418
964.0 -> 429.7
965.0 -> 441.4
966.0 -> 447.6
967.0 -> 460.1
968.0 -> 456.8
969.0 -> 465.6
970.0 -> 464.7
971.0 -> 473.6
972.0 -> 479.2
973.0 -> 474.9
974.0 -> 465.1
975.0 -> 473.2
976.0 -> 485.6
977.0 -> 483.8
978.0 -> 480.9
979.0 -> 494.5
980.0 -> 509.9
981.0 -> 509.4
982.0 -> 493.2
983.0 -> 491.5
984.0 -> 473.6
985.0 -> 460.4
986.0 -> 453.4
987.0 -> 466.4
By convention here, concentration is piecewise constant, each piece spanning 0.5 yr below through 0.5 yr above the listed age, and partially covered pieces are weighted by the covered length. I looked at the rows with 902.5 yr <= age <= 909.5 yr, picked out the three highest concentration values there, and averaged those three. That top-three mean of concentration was 355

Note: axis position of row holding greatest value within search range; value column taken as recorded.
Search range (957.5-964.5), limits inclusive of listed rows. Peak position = 959.0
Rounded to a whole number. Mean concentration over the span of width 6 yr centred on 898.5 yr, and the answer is 356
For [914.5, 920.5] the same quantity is 285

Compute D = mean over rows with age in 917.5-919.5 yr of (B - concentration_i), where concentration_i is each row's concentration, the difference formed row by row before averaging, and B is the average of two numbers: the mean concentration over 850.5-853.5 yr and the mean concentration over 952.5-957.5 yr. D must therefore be 146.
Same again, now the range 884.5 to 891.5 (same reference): 60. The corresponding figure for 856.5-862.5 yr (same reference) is 37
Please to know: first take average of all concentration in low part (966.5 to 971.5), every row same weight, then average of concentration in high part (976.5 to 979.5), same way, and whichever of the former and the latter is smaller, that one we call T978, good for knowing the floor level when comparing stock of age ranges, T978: 464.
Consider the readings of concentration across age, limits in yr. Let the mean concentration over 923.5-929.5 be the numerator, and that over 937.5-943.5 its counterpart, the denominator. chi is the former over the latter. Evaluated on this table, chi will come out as 0.8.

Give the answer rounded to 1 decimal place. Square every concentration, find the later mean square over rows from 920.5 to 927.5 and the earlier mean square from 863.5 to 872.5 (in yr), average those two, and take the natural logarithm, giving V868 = 11.5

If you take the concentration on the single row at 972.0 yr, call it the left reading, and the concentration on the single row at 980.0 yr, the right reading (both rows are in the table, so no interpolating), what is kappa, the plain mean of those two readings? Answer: 495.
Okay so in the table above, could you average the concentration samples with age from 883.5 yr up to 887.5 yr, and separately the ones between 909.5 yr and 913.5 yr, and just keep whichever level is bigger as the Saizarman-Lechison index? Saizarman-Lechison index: 383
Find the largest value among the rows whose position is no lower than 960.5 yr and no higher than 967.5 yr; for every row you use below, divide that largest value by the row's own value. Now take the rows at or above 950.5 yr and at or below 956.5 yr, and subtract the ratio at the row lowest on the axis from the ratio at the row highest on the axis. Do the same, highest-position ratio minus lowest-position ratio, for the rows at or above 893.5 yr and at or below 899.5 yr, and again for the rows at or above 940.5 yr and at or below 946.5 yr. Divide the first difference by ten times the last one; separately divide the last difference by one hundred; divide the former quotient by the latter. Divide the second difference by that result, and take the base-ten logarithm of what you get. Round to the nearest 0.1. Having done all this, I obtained -1.6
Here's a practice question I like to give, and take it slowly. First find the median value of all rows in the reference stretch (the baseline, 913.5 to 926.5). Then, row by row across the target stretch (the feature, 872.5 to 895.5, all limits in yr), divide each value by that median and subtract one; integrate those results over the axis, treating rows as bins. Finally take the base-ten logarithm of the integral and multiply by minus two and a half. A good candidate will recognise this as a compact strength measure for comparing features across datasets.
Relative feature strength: -2.3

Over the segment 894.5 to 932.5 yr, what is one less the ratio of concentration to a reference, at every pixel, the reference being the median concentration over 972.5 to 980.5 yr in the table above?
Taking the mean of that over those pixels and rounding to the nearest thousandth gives 0.365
